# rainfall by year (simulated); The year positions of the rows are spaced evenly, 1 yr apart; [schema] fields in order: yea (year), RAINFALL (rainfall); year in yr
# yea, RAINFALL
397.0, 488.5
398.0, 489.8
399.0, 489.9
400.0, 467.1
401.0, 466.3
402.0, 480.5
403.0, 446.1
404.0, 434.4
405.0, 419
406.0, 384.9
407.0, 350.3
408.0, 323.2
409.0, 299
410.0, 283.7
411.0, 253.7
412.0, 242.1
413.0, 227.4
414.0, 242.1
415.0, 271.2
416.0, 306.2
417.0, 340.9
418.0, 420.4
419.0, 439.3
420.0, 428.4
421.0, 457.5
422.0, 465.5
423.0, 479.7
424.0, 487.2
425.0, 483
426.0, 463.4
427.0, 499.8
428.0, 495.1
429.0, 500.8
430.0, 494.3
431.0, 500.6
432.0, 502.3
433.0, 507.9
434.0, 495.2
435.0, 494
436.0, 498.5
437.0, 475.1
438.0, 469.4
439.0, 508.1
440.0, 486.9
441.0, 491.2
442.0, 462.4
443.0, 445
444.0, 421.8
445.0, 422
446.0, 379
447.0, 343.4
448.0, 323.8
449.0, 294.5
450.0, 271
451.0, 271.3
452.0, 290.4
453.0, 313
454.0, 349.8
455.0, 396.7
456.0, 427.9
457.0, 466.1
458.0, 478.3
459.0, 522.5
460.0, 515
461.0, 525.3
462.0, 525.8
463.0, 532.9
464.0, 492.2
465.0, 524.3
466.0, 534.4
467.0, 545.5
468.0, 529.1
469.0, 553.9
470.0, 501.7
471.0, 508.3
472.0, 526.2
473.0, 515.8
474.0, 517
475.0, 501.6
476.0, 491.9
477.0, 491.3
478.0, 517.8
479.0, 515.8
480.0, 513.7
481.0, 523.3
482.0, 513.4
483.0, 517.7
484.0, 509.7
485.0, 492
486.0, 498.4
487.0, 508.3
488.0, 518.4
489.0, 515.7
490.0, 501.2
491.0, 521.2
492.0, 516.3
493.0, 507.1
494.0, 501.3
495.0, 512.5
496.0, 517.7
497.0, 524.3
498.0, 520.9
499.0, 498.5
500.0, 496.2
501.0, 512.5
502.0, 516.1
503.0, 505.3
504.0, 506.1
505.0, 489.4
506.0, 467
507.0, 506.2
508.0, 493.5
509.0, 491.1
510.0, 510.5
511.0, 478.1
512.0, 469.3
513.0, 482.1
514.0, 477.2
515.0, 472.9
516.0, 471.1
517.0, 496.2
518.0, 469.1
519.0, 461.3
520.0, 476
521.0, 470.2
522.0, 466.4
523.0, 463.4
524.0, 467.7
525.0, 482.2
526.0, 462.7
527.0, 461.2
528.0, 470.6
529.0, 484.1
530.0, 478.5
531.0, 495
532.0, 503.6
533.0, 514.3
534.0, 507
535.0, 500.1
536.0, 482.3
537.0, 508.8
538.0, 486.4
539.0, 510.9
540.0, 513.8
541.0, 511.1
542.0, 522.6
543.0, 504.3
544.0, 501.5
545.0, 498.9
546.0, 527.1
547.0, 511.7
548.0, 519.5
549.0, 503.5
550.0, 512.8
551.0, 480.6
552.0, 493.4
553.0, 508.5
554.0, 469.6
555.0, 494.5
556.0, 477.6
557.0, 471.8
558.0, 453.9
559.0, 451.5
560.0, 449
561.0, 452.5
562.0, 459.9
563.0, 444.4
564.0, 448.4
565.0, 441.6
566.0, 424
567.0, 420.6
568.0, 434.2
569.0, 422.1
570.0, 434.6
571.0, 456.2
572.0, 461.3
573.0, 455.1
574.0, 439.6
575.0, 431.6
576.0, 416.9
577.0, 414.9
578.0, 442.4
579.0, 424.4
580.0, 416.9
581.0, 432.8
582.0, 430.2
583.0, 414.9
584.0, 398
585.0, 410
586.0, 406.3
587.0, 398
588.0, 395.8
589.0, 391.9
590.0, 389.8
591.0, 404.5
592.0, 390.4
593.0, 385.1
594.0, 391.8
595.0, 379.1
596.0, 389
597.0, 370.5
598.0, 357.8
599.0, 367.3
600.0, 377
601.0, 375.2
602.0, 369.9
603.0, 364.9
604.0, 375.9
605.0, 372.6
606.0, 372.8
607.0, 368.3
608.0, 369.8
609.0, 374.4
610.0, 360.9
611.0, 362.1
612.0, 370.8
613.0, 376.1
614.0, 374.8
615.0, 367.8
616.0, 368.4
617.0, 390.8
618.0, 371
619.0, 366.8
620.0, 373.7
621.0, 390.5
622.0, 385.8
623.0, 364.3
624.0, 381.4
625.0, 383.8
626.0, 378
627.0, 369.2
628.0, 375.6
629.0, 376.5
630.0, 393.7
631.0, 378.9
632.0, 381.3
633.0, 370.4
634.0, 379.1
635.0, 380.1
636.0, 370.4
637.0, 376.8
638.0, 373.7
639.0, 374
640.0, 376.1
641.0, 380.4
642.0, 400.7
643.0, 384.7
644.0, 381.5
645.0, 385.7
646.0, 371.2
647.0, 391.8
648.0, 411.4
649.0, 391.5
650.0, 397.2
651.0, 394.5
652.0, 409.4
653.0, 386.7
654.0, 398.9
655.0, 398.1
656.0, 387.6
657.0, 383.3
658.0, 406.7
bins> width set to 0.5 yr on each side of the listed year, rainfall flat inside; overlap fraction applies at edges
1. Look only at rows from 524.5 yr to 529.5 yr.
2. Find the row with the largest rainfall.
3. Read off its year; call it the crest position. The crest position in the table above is 529.0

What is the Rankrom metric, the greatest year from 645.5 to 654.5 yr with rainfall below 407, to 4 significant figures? 654.0 yr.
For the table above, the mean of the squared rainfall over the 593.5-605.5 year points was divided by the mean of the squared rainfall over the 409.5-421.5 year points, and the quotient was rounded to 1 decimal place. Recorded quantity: 1.2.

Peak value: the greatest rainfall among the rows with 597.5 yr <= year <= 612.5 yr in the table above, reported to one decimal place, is 377.0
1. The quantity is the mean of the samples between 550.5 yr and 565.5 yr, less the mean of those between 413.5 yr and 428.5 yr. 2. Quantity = 48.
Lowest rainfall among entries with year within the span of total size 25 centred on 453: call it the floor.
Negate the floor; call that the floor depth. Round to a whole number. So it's -271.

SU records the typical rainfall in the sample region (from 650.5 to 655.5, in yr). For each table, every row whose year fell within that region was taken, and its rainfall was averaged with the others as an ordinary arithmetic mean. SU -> 398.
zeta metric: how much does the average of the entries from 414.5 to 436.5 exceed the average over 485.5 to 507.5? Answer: -51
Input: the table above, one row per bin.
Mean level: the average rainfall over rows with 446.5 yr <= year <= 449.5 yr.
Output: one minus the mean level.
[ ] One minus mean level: -320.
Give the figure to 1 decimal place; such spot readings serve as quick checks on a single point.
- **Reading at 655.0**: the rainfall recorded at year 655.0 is 398.1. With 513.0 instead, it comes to 482.1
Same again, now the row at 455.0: 396.7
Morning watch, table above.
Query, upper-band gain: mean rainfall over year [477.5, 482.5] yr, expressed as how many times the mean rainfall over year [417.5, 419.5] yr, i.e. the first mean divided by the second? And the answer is 1.2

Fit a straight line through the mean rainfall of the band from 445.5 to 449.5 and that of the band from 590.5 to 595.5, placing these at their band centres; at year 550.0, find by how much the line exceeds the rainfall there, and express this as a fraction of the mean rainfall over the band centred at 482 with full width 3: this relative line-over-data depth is -0.27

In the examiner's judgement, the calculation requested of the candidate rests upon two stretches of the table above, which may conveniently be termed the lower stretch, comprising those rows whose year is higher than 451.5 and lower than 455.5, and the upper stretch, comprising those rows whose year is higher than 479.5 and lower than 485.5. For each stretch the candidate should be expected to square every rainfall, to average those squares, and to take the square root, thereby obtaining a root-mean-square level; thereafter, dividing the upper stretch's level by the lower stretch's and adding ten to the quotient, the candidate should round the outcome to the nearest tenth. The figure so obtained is 11.5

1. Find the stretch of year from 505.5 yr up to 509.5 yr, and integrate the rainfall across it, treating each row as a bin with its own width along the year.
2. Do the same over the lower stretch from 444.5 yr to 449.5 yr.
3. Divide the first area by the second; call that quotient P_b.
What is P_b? 1.1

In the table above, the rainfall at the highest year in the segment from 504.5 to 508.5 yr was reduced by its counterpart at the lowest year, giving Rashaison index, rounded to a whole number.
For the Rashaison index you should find 4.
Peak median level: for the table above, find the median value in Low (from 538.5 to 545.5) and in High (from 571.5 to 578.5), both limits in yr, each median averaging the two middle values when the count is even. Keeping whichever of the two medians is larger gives 511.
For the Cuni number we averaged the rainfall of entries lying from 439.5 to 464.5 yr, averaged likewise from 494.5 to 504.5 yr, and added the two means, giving 929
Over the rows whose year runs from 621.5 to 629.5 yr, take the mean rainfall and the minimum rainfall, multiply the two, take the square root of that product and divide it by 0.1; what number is 3705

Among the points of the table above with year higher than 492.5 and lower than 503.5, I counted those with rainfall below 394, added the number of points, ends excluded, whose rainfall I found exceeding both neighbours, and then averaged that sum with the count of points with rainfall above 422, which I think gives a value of 6.5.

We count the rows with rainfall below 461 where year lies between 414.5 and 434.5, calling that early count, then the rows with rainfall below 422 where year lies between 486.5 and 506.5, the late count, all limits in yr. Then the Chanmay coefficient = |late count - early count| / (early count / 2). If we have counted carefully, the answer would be 2.0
